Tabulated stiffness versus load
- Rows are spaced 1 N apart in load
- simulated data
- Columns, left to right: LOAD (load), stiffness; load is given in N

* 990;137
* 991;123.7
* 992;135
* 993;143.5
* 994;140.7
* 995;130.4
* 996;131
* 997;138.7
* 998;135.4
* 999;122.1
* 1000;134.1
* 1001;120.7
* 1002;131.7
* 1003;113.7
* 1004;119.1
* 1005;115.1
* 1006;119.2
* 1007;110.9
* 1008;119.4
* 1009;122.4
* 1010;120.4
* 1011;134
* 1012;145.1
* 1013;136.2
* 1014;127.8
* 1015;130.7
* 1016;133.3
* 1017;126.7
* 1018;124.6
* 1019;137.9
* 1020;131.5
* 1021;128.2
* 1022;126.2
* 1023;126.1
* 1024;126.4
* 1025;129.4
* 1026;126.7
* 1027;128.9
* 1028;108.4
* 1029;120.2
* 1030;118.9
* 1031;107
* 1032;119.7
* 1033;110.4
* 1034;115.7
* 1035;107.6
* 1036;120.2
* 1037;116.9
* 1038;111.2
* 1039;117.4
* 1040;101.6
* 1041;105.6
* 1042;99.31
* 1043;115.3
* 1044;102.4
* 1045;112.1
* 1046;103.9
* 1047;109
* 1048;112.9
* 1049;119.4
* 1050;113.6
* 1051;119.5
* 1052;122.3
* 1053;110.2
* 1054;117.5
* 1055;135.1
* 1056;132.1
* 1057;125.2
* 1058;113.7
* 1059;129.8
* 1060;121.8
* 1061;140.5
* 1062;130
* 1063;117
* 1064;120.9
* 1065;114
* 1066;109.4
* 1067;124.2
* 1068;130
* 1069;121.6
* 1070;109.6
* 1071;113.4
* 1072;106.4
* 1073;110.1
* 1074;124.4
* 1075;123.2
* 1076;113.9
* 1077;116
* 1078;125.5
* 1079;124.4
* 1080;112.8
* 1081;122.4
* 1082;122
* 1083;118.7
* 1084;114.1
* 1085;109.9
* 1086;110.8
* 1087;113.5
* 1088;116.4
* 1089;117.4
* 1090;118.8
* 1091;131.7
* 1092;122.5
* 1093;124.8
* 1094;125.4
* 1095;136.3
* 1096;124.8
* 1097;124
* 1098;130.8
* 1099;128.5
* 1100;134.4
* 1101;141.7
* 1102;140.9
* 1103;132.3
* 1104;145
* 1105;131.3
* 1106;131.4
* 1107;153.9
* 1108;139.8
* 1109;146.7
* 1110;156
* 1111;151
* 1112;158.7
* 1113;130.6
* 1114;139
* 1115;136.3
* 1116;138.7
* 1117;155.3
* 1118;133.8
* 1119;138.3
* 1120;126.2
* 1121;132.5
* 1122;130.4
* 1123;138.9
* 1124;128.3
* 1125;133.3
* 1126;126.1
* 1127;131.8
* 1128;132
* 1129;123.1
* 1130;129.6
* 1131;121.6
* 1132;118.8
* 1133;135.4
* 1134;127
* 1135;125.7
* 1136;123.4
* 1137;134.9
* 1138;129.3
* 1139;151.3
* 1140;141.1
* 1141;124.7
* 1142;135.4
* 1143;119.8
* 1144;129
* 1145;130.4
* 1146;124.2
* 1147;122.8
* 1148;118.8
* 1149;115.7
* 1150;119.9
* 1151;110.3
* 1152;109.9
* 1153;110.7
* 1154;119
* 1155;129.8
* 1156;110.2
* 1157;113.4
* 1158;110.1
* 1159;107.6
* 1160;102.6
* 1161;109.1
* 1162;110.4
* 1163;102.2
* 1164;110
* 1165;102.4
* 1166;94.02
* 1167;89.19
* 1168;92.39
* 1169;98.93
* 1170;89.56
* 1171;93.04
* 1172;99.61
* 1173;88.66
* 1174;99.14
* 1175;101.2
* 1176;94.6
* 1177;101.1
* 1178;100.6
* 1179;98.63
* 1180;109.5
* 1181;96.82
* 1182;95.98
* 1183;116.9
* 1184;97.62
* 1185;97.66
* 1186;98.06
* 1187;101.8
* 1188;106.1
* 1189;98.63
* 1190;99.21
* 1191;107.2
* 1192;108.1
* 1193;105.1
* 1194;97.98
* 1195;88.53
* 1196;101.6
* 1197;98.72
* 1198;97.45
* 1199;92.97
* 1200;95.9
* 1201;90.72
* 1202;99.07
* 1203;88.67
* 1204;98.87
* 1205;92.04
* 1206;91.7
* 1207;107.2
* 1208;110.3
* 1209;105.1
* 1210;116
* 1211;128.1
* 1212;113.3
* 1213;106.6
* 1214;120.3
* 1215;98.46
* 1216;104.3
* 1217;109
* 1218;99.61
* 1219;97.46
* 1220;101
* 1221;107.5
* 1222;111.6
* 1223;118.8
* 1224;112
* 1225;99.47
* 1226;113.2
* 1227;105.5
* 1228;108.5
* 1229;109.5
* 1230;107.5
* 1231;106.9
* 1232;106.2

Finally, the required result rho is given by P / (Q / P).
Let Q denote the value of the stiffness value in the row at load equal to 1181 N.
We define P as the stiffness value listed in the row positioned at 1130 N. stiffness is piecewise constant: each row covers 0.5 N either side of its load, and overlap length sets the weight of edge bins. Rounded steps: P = 129.6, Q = 96.82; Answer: 173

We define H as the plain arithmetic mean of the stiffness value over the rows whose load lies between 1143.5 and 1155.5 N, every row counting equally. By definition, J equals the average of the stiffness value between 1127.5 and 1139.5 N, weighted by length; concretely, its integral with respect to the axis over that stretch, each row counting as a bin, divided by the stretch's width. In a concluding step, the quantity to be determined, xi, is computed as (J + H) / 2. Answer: 125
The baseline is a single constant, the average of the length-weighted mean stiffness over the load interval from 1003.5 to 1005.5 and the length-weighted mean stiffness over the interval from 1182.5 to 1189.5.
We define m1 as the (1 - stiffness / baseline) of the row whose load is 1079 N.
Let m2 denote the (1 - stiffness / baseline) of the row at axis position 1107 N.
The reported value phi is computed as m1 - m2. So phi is 0.27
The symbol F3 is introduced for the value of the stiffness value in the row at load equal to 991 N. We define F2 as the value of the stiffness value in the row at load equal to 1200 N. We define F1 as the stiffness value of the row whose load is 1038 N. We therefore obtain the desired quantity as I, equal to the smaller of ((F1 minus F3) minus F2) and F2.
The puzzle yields -108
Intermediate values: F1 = 111.2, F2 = 95.9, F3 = 123.7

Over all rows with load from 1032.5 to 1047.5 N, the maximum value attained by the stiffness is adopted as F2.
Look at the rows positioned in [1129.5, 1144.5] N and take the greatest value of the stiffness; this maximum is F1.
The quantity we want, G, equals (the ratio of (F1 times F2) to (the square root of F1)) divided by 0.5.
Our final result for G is 2957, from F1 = 151.3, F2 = 120.2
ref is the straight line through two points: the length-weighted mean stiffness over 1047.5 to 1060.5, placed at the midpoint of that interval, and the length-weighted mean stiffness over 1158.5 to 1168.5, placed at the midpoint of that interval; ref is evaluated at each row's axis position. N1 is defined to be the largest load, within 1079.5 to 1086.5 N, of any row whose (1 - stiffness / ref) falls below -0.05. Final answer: 1082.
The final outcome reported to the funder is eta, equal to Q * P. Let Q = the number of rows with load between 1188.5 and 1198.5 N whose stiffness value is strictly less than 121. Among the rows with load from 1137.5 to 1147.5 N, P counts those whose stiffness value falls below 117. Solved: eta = 0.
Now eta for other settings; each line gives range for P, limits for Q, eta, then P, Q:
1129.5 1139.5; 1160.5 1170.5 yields 0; 0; 10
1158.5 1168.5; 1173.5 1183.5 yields 100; 10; 10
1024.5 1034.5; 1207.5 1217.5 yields 36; 4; 9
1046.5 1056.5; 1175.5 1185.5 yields 40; 4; 10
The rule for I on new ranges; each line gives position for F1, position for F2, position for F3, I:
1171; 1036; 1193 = -132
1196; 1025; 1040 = -129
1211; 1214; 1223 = -111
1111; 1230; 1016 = -90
